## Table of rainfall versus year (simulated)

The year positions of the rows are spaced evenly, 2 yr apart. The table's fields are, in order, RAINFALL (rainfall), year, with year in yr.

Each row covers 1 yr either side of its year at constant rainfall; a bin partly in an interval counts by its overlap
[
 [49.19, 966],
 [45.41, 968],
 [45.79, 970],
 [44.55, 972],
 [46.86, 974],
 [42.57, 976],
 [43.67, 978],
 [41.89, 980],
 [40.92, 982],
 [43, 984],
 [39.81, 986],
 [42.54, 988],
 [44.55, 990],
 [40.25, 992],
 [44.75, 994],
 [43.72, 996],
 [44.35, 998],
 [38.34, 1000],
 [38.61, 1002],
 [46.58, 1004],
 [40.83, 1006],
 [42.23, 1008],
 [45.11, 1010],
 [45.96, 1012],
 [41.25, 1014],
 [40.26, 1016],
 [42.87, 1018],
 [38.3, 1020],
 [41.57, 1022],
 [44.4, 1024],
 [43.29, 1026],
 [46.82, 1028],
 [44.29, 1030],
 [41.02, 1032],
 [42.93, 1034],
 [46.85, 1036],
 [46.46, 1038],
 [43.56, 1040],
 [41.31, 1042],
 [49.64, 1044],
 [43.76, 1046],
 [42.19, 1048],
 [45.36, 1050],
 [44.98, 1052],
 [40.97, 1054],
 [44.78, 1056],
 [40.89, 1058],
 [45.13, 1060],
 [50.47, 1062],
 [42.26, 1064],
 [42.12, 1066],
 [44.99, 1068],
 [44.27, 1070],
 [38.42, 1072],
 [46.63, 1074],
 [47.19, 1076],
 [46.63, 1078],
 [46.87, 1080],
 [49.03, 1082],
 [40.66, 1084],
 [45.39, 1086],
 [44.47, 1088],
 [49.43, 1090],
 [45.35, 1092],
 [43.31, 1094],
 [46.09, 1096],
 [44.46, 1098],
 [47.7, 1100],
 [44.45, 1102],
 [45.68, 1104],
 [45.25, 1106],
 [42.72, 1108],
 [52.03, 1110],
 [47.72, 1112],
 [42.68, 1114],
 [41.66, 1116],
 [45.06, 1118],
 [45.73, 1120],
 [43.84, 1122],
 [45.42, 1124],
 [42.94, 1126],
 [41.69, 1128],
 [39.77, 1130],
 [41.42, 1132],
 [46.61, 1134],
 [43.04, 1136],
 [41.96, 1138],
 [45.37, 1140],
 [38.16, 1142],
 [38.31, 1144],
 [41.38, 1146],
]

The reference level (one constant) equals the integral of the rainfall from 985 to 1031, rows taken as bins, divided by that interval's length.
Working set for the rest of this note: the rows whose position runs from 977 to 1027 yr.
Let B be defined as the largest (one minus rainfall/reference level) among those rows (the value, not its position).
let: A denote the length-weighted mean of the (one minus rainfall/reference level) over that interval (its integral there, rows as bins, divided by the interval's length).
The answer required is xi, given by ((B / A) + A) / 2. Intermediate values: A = 0.006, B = 0.102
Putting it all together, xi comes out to 7.9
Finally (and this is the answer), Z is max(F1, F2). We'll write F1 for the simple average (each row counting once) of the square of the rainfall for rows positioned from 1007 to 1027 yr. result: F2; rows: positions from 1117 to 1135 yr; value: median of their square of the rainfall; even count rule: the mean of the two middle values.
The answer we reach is 1922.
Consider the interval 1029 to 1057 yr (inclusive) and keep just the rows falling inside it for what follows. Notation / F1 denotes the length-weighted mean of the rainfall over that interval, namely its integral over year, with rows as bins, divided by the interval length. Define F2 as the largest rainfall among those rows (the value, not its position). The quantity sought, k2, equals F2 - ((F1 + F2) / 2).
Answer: 2.7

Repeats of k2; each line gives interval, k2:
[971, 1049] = 3.3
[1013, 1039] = 1.9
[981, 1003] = 1.4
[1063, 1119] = 3.5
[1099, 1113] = 2.8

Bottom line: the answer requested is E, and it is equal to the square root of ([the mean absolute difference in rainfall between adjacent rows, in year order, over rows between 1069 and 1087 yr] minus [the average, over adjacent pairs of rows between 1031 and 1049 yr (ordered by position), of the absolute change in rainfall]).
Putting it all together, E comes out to 0.66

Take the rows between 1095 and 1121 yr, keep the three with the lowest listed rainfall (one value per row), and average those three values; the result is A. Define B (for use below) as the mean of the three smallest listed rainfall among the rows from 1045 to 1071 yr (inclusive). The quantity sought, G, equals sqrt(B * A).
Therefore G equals 41.84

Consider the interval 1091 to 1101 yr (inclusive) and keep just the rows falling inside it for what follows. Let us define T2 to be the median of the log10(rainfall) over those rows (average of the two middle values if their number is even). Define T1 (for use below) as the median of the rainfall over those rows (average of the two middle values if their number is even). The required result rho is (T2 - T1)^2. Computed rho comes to 1909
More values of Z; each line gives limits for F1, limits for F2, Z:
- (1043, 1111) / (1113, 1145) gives 2043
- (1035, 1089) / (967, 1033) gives 2001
